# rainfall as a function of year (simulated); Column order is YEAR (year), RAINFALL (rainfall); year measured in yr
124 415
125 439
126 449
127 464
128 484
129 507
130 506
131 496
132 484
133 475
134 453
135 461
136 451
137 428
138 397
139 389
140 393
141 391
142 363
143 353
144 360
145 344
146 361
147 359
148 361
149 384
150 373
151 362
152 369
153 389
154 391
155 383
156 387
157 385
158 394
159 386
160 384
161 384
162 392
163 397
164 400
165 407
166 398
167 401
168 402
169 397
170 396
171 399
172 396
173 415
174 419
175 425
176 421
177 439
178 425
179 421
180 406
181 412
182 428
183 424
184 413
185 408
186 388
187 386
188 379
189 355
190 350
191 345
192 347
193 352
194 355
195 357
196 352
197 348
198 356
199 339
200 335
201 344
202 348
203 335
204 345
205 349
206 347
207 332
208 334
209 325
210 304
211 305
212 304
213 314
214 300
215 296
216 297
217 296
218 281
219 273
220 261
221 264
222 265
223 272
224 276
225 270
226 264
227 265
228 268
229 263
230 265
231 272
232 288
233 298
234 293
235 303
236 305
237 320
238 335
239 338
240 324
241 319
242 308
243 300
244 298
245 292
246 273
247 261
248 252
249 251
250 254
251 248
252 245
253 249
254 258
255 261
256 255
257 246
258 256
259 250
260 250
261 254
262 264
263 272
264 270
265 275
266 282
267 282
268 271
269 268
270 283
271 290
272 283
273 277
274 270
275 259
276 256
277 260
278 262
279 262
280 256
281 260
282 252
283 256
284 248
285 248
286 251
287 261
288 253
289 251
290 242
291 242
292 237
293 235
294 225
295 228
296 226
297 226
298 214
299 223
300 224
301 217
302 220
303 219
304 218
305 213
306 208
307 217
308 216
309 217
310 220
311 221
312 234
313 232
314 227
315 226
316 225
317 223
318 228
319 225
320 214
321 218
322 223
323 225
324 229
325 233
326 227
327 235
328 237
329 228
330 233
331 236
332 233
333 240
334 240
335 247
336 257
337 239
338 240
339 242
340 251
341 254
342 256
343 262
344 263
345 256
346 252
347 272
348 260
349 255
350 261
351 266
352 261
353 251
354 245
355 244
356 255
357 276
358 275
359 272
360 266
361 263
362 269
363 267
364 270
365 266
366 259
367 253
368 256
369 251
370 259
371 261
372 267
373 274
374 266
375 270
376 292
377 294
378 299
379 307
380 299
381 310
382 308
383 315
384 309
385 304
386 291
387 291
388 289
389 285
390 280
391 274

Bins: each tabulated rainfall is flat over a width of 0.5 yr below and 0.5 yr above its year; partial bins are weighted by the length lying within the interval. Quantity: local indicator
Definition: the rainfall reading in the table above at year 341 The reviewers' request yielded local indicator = 254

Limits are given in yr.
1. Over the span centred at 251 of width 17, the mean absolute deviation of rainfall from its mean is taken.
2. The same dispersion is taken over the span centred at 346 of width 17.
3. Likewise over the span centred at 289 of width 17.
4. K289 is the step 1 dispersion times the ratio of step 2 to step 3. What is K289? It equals 8.7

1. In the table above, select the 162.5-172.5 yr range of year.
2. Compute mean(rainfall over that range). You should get 399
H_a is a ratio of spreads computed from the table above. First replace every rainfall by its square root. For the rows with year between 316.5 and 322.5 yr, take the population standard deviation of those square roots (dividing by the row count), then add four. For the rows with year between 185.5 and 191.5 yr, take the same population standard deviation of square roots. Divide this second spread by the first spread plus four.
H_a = 0.111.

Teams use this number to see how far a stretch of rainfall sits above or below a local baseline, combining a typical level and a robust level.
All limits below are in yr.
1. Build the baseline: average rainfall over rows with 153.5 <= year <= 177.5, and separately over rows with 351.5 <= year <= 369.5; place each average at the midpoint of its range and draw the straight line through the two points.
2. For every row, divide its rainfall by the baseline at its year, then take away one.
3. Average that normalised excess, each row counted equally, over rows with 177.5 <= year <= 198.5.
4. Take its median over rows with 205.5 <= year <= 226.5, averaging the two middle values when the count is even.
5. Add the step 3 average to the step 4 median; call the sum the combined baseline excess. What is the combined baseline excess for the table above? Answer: -0.19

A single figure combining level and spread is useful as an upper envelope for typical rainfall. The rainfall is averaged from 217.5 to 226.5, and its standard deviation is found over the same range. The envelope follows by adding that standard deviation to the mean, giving 276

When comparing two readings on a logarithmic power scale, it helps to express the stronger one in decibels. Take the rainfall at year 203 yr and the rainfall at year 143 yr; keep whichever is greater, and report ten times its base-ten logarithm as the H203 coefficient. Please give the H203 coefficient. 25.5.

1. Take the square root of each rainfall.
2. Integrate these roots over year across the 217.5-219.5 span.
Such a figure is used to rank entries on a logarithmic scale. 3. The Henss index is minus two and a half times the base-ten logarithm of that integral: -3.81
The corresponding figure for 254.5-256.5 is -3.77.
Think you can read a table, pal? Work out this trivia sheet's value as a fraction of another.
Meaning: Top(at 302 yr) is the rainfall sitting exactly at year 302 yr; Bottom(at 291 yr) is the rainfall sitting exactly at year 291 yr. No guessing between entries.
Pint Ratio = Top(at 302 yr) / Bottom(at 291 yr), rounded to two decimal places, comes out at 0.91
